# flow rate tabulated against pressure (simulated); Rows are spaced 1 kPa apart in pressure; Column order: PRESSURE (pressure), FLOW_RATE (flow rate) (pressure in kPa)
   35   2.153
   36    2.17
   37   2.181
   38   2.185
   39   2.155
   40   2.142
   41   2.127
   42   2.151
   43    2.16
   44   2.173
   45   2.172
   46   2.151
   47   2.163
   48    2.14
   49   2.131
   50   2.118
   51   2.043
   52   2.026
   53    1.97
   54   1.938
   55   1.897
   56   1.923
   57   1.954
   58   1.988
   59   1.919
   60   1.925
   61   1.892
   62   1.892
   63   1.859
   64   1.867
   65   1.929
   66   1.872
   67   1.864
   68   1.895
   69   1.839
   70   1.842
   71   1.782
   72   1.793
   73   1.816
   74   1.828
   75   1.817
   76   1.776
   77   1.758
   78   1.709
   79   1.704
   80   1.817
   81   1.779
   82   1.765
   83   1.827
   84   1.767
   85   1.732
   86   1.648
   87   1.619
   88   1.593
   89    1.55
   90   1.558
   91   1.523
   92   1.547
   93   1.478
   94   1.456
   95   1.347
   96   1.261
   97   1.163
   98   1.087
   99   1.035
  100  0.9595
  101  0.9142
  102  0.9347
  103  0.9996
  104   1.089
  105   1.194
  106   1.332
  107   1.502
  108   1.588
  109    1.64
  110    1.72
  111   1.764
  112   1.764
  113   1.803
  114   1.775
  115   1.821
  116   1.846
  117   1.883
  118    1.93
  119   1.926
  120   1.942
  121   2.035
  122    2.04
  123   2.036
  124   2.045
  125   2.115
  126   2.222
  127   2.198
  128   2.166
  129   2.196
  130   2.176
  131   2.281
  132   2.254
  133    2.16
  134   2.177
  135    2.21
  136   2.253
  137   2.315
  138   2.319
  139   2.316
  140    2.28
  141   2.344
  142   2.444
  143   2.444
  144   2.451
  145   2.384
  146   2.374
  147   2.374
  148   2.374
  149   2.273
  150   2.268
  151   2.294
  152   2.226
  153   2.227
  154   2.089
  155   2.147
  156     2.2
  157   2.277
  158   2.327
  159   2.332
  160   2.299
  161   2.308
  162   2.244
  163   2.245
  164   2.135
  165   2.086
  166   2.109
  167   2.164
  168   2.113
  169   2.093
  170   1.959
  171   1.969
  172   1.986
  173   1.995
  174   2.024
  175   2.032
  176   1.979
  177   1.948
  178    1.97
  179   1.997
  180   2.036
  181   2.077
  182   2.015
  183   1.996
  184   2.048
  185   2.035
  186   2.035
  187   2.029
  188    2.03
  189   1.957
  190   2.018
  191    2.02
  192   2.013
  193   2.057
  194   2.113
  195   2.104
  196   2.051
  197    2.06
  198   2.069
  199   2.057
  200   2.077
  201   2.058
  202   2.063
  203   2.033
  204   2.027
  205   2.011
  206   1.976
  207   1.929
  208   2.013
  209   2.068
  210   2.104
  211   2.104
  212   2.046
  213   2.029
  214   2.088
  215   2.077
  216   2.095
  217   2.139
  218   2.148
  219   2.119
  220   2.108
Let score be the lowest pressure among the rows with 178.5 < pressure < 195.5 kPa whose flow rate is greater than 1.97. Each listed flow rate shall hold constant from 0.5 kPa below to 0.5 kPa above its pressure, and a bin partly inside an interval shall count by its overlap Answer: 179 kPa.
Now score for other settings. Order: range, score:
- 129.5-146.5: 130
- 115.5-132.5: 121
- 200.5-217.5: 201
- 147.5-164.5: 148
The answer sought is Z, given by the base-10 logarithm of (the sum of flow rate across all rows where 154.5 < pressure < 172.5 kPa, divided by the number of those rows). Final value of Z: 0.34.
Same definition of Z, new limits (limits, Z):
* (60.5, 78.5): 0.26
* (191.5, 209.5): 0.31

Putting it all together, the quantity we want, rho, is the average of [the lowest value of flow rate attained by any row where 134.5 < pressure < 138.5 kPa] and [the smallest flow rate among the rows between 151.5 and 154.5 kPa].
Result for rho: 2.15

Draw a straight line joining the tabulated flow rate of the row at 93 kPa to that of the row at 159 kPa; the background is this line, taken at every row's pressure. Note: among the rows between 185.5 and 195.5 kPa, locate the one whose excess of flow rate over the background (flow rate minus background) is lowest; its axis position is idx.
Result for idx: 189 kPa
